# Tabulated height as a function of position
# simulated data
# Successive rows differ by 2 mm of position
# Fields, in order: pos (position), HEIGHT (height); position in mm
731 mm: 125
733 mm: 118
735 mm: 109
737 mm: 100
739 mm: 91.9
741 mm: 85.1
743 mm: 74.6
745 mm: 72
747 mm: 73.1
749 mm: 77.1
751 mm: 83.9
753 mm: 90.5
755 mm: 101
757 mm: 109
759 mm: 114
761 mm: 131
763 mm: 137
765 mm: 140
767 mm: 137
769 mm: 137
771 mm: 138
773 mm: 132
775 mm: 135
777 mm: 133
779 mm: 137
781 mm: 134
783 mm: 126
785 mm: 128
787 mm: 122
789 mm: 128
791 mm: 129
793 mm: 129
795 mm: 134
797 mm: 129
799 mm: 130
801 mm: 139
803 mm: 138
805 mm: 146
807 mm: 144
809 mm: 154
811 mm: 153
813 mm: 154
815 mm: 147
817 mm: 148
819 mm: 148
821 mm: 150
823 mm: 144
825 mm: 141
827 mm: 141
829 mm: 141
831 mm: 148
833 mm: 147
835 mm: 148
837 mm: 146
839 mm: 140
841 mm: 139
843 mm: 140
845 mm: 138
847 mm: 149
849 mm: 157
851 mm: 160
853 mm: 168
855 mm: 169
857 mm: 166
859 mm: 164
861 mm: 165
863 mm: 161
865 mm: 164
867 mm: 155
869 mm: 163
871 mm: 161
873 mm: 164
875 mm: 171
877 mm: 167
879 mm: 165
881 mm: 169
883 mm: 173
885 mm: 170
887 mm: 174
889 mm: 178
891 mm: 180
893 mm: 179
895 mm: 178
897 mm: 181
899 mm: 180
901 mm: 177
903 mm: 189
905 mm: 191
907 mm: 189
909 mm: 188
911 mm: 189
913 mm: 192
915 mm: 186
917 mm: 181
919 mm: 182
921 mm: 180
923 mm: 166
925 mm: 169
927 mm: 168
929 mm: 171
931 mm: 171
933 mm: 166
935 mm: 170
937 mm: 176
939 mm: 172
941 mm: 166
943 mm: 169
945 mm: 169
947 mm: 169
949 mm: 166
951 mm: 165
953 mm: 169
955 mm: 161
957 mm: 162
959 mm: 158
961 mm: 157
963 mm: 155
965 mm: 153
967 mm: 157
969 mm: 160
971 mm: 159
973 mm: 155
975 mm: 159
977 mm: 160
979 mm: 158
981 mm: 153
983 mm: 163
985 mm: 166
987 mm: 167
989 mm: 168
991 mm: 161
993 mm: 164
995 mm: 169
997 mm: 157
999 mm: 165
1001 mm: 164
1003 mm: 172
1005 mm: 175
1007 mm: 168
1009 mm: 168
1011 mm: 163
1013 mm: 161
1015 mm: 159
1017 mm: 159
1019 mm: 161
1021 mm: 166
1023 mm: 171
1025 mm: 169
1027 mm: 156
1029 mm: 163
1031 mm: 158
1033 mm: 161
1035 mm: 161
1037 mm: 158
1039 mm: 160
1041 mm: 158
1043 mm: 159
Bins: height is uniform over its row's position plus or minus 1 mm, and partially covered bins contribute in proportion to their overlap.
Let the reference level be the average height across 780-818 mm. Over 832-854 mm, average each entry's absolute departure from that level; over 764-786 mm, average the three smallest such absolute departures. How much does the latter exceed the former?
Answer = -10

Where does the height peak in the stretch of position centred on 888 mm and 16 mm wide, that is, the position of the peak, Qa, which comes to 891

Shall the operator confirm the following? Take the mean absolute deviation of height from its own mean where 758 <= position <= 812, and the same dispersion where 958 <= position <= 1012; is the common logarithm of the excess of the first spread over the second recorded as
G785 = 0.16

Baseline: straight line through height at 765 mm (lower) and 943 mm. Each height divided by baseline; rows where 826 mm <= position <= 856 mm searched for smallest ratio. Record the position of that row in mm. 845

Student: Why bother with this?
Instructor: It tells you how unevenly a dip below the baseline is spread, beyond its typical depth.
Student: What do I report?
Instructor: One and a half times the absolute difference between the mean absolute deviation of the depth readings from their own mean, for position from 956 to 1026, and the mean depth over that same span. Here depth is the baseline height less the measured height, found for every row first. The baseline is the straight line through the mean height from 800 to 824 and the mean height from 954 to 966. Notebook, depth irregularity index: 10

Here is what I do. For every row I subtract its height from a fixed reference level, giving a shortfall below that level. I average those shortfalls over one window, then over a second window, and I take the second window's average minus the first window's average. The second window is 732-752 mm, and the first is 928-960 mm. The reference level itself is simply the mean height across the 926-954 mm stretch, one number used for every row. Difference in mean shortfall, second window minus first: 79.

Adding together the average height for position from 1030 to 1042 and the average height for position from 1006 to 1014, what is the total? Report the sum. 324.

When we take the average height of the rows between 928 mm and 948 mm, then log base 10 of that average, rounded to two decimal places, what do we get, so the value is 2.23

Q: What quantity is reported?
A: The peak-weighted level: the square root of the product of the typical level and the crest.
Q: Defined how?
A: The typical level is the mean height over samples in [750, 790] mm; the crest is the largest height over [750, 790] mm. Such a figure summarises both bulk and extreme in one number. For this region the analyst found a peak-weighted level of 132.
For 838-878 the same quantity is 164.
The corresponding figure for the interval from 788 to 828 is 148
